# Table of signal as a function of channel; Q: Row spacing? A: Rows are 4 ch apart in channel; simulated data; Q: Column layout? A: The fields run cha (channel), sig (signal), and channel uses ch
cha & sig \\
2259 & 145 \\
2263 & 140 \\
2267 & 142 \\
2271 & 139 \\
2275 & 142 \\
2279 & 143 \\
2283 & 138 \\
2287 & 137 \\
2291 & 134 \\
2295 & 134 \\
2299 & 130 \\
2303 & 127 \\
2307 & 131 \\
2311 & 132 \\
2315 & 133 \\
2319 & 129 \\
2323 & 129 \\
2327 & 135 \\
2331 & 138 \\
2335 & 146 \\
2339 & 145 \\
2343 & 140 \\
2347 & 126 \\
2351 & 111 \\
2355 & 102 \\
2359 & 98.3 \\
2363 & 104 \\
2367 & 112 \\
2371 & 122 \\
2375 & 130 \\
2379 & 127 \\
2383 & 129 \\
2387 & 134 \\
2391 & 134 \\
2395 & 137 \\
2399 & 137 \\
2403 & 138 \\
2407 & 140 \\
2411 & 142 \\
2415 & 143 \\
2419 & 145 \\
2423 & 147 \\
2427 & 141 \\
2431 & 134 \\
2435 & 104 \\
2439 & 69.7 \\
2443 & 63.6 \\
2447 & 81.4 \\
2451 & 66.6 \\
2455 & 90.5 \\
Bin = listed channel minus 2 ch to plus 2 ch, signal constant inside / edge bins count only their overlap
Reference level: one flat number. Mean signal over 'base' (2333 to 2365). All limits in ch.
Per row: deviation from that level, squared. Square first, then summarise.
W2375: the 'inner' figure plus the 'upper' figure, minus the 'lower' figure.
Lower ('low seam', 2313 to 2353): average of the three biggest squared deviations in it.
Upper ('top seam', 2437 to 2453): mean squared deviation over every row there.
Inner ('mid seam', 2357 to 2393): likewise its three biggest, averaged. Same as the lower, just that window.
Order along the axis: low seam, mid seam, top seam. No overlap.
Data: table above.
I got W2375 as 2506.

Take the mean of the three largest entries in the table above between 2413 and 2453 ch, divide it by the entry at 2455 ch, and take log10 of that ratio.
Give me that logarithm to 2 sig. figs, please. 0.20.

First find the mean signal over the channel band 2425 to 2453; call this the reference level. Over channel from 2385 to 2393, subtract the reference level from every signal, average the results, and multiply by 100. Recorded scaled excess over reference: 3967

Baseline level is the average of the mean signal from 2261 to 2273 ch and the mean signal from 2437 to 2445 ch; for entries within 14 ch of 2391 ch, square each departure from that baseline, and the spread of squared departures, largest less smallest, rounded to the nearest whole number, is 638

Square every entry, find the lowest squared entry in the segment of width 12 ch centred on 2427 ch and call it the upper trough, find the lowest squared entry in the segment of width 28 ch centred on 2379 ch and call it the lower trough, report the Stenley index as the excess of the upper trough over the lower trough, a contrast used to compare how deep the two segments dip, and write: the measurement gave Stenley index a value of 5412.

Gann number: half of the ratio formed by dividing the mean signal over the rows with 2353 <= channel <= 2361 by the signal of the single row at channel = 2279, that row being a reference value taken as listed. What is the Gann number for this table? 0.35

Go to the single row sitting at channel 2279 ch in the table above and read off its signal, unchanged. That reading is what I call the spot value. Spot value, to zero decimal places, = 143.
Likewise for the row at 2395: 137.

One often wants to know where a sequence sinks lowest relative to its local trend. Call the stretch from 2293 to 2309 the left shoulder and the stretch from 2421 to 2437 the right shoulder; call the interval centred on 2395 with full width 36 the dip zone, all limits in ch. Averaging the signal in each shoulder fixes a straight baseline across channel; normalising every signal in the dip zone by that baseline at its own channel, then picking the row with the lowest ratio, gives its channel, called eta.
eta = 2379 ch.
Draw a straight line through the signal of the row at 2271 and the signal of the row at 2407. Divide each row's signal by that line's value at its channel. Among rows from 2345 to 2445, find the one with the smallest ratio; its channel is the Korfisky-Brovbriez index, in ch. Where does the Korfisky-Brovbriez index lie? 2443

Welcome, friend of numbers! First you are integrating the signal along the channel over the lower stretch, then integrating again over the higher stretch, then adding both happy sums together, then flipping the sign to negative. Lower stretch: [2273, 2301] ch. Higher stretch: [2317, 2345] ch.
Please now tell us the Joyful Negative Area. -7680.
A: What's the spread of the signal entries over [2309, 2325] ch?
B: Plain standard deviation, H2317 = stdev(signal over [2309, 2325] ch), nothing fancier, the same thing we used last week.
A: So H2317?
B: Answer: 2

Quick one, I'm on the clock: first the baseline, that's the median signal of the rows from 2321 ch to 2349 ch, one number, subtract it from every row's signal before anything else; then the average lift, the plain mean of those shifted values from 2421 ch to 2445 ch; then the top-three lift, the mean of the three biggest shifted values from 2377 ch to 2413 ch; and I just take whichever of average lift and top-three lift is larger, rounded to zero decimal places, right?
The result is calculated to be 2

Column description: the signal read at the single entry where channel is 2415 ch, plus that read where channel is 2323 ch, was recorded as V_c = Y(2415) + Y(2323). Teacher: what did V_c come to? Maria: 272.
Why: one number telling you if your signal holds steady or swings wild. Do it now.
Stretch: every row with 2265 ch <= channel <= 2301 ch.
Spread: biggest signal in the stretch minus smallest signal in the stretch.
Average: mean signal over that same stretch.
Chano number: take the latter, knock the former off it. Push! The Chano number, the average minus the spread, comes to 125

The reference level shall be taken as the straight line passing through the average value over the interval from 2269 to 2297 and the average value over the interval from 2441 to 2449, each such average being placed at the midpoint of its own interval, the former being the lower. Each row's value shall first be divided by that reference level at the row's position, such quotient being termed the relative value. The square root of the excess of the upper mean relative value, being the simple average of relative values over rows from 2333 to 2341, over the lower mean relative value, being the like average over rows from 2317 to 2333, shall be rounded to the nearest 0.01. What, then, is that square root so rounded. 0.39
